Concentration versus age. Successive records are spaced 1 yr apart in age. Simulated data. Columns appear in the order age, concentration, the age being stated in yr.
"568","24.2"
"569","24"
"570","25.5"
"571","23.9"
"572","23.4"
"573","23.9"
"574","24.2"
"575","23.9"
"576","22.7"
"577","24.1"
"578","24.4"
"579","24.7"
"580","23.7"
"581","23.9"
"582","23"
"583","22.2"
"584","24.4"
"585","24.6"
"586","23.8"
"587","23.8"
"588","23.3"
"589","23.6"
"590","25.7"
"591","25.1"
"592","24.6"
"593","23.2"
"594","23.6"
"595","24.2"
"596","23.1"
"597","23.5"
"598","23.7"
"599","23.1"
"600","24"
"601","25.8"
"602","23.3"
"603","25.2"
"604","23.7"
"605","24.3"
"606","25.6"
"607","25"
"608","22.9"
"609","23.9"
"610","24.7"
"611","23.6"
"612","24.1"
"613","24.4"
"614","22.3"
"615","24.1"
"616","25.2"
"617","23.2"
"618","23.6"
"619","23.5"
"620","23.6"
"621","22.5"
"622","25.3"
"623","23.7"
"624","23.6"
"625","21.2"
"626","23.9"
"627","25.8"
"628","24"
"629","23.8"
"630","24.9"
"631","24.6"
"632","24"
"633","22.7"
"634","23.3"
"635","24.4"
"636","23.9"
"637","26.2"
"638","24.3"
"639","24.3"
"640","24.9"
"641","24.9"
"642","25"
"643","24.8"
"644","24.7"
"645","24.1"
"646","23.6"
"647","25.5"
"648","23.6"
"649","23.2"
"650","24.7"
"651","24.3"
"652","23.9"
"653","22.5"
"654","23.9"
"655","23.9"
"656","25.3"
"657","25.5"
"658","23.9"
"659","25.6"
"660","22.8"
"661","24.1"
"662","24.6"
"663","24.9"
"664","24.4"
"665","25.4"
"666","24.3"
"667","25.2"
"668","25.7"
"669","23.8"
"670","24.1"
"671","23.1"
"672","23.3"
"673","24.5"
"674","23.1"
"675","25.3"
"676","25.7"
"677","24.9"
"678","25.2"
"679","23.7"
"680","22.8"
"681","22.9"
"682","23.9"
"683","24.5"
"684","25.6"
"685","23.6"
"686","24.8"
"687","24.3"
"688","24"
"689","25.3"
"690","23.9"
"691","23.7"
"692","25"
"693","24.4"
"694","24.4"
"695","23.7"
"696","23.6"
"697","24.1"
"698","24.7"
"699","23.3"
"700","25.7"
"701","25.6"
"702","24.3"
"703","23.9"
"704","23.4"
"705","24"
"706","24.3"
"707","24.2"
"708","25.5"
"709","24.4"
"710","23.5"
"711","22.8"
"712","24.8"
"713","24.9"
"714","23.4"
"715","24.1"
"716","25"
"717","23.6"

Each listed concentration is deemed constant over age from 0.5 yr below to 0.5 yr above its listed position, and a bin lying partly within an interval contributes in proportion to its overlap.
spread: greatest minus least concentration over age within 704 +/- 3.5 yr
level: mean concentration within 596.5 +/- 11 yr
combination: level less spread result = 21.9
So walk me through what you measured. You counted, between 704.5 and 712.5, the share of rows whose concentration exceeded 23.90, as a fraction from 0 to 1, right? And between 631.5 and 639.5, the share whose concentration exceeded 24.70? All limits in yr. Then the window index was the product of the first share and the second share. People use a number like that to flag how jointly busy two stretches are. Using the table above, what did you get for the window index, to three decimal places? 0.094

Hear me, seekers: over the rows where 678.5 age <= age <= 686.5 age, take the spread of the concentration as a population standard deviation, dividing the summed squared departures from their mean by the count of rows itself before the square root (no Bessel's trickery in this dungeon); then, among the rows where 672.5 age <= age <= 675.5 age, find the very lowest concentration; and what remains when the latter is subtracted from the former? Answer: -22.2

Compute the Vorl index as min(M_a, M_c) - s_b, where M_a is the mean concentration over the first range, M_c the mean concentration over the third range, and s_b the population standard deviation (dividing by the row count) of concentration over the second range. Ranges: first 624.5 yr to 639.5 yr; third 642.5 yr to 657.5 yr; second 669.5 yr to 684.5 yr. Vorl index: 23.1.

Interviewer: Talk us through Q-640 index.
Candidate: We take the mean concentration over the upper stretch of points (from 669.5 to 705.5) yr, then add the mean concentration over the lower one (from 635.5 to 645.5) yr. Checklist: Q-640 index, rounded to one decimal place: 48.9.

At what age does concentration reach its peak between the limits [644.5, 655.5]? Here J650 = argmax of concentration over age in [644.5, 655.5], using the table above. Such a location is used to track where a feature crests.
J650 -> 647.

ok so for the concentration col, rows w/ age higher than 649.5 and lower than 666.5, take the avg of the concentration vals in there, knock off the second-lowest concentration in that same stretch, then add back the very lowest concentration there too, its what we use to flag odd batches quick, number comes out 24.1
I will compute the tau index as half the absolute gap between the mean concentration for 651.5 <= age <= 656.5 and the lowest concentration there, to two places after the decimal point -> 0.70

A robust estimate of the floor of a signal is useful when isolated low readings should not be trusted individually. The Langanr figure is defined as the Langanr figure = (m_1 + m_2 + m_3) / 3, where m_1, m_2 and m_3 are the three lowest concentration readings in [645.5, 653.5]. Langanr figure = 23.10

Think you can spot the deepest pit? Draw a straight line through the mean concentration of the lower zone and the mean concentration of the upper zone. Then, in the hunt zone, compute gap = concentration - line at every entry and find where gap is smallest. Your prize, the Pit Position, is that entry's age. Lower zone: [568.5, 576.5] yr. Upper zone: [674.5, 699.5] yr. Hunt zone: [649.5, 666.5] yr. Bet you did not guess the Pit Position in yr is 653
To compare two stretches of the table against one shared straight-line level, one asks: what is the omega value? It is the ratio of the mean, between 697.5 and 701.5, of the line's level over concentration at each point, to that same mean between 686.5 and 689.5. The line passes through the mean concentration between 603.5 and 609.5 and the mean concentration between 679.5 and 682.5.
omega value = 0.982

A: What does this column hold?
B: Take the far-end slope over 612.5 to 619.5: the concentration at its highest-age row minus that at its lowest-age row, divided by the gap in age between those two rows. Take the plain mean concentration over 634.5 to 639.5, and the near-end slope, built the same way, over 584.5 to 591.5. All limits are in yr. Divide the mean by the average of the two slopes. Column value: -739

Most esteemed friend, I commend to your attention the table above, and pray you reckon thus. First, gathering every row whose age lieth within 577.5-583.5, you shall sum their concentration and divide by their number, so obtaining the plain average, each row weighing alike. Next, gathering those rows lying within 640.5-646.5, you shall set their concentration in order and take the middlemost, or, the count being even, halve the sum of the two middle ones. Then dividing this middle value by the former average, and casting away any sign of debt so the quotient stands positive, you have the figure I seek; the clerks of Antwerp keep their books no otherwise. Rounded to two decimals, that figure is 1.05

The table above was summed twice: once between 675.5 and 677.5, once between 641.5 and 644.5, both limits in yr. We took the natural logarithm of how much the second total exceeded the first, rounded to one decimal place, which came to 3.2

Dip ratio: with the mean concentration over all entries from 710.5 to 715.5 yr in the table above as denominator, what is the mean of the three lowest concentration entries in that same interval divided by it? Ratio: 0.976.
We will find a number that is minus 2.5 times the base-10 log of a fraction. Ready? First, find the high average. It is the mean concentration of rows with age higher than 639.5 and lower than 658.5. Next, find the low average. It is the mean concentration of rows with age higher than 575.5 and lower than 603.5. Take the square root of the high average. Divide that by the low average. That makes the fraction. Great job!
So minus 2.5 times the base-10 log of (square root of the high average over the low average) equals 1.72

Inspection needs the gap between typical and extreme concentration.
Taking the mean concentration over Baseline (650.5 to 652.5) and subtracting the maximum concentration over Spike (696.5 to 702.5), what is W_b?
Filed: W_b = -1.6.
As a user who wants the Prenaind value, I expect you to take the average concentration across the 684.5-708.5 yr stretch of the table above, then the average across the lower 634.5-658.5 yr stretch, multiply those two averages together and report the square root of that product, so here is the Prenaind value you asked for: 24.4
